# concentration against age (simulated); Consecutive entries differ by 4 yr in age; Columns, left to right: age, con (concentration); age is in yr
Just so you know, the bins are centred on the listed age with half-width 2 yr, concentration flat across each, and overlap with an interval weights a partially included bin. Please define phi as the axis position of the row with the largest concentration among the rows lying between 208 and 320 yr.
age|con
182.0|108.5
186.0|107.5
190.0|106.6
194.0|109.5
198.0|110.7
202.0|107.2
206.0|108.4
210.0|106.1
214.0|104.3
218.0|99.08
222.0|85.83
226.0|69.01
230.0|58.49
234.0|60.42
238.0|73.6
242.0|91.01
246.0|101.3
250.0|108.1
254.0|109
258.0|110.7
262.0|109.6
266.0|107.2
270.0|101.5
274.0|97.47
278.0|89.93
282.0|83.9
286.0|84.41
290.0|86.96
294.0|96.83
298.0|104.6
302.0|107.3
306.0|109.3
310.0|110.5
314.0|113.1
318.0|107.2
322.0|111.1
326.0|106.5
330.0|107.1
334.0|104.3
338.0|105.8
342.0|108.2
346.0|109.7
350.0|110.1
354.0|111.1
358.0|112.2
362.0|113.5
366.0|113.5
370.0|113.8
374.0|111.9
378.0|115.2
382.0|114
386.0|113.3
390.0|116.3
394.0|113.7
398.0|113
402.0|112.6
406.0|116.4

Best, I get 314.0 yr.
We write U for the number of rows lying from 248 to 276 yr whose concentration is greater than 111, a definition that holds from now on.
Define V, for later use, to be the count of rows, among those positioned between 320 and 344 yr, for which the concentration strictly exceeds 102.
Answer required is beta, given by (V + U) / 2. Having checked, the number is 3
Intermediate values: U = 0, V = 6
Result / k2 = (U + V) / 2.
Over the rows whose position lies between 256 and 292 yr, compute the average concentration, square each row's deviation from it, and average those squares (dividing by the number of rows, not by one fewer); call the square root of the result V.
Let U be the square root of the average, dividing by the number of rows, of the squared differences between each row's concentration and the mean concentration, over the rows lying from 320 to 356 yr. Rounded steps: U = 2.3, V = 10.3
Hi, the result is 6.3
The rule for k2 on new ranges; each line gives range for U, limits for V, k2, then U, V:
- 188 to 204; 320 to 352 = 1.9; 1.7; 2.2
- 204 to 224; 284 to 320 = 9.0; 8.1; 9.8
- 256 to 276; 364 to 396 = 3.1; 5.0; 1.2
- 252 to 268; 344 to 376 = 1.4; 1.3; 1.5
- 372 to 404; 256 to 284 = 5.4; 1.3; 9.5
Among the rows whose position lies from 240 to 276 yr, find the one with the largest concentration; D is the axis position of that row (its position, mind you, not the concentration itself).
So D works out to 258.0 yr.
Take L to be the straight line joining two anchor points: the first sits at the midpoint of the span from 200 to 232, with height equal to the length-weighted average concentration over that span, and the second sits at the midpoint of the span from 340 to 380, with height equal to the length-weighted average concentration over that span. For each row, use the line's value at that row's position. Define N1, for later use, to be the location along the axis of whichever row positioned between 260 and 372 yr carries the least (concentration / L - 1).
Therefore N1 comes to 282.0 yr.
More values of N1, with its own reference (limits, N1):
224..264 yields 230.0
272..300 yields 282.0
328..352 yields 334.0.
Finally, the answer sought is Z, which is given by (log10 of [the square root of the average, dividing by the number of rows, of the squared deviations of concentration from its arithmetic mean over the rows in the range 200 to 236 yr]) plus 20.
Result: 21.3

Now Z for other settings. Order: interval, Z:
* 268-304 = 20.9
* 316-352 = 20.3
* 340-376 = 20.3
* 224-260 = 21.3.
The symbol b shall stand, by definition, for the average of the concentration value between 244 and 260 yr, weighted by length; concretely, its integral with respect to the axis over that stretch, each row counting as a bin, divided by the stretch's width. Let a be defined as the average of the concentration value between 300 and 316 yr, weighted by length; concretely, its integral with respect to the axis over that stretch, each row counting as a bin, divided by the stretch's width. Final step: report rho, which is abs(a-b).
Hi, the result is 3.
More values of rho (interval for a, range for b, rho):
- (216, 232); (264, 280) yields 21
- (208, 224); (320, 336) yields 8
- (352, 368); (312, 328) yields 3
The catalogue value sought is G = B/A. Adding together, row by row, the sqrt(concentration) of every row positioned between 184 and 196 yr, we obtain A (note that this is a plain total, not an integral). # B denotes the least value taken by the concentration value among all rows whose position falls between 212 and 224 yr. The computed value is 2.75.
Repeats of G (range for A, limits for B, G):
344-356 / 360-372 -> 3.60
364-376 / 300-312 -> 3.36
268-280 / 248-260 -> 3.67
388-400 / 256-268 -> 3.34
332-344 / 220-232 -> 1.89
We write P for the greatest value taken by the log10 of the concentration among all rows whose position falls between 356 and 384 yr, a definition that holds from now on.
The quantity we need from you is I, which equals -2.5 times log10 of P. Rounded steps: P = 2.06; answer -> -0.785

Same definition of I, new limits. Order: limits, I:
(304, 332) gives -0.781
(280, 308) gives -0.773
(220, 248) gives -0.756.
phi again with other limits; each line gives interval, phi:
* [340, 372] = 370.0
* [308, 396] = 390.0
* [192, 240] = 198.0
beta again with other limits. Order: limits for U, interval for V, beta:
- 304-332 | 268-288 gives 1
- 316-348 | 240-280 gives 3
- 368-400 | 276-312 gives 6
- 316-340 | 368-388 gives 3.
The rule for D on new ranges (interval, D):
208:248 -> 210.0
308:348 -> 314.0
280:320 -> 314.0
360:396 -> 390.0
